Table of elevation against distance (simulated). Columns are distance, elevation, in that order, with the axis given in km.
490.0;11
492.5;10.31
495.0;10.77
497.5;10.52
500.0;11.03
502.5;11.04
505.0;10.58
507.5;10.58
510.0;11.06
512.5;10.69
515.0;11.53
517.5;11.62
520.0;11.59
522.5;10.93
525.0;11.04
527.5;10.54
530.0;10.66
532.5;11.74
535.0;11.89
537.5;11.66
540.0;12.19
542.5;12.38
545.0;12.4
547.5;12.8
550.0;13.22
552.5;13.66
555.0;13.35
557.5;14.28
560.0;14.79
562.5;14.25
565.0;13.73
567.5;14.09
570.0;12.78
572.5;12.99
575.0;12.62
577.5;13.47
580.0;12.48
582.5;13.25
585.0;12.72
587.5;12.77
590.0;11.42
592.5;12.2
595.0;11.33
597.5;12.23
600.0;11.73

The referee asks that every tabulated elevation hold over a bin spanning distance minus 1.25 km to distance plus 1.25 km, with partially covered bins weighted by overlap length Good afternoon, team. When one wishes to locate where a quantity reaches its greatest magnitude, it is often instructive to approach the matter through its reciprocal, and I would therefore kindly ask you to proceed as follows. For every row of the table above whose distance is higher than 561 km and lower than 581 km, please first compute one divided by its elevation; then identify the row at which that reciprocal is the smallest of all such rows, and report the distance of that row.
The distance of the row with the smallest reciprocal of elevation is 562.5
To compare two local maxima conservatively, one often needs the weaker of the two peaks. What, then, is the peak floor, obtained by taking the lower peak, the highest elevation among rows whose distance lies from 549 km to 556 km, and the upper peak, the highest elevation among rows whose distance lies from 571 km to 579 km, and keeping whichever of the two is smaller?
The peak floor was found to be 13.5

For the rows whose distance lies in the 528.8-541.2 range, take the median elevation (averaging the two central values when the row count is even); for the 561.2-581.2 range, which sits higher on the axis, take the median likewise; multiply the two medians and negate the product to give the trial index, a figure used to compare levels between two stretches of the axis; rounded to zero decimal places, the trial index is -155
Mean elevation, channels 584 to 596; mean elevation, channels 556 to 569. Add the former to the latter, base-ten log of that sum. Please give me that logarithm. 1.420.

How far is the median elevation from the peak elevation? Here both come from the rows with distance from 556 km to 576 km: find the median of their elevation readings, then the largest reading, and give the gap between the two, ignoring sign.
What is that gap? 0.9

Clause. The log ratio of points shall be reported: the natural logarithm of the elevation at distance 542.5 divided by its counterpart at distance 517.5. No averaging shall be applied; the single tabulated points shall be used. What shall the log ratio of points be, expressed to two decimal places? 0.06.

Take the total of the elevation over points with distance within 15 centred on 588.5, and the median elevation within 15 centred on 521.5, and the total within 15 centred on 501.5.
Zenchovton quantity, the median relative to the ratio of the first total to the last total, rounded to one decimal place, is 9.9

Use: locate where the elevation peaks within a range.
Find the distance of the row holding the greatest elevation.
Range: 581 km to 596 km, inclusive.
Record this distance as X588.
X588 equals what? 582.5 km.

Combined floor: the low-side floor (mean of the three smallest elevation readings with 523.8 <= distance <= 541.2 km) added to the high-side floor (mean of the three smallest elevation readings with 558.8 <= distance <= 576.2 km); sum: 23.5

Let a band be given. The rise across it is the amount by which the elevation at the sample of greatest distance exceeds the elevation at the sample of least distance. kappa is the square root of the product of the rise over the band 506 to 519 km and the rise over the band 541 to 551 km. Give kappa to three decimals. 0.935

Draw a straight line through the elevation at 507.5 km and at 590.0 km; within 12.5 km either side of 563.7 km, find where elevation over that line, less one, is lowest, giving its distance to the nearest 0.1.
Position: 575.0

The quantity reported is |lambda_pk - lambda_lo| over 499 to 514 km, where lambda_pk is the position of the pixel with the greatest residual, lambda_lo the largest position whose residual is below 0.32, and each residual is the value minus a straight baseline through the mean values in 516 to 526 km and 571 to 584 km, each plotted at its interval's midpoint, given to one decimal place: 12.5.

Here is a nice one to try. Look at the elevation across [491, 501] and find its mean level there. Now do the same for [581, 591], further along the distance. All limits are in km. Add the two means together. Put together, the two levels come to 23.2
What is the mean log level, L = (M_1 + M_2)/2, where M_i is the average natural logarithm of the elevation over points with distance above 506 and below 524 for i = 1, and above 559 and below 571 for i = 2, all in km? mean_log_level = 2.52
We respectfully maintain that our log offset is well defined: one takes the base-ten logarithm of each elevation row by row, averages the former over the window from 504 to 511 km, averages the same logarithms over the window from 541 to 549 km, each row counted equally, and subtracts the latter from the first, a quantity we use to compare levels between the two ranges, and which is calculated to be -0.067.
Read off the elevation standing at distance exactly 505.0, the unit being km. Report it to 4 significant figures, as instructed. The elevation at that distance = 10.58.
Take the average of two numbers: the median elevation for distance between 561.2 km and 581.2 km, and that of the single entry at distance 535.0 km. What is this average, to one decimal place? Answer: 12.6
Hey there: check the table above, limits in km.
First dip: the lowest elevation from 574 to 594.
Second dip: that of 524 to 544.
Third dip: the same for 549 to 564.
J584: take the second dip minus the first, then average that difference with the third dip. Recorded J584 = 6.2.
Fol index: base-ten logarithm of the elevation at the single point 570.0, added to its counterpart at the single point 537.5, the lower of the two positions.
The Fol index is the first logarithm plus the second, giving 2.17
